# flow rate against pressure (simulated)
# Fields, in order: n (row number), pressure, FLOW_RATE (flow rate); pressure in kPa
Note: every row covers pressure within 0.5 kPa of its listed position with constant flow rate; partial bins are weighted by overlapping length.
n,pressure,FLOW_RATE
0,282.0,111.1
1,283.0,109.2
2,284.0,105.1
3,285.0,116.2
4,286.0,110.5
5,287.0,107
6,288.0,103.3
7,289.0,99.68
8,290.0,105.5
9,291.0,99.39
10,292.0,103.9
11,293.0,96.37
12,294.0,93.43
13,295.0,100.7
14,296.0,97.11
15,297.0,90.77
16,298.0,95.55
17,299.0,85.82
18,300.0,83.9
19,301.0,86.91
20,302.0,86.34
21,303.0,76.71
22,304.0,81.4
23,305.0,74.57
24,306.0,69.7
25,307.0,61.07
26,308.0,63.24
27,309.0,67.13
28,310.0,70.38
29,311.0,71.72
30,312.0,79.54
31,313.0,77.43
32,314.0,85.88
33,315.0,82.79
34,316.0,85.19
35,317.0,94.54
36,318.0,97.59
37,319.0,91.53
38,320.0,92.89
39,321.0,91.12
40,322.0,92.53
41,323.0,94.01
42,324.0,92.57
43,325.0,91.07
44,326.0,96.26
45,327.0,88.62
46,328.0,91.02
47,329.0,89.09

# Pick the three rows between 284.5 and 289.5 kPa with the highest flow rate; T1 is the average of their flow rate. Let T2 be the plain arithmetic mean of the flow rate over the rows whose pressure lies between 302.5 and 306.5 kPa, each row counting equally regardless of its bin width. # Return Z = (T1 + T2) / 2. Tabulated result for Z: 93.4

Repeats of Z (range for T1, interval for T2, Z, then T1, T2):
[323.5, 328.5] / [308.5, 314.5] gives 84.3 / 93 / 75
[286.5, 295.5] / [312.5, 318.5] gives 96.4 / 105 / 87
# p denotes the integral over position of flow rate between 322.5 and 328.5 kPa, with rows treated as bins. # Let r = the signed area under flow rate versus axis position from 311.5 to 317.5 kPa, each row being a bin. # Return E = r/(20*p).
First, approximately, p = 554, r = 505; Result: 0.046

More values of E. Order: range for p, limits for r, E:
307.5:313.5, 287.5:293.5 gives 0.071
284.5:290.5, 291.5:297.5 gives 0.045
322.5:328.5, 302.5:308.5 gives 0.039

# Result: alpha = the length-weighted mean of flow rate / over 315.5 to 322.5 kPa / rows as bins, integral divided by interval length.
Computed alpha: 92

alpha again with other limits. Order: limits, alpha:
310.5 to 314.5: 79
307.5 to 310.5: 67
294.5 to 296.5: 99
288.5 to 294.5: 100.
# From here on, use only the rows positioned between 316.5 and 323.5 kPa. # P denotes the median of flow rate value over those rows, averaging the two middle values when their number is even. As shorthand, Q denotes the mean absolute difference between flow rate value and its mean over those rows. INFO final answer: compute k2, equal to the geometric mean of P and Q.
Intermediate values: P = 93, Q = 1.6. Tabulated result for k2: 12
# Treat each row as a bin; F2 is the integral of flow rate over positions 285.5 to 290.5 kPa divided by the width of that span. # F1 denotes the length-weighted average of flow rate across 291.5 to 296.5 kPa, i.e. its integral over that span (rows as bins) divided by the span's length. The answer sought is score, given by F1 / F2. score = 0.93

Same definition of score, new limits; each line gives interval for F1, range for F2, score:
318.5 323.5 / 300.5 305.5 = 1.14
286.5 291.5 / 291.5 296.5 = 1.05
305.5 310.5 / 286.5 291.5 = 0.64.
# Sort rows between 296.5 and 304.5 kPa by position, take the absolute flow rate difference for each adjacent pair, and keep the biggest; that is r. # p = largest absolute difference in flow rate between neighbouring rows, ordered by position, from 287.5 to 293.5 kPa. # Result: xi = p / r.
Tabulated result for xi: 0.8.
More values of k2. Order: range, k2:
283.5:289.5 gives 21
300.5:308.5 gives 24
